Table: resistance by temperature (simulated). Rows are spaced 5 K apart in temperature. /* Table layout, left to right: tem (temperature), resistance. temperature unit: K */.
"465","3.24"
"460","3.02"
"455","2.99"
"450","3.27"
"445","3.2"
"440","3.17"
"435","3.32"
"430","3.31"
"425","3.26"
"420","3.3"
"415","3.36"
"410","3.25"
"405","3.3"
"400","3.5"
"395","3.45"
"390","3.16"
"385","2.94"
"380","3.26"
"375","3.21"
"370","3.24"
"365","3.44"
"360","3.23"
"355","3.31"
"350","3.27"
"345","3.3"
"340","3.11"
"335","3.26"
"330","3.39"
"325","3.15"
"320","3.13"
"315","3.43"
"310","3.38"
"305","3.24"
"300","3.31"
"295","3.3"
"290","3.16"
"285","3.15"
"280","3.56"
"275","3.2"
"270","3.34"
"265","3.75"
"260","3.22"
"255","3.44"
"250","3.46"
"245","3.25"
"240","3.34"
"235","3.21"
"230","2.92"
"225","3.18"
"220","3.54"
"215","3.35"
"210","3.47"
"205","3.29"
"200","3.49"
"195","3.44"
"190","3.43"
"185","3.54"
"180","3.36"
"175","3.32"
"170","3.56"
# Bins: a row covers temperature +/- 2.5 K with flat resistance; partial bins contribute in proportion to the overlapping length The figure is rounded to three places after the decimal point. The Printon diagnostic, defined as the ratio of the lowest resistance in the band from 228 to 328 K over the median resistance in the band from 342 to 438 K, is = 0.885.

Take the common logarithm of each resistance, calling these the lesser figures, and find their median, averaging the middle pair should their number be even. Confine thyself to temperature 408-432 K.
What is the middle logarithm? 0.519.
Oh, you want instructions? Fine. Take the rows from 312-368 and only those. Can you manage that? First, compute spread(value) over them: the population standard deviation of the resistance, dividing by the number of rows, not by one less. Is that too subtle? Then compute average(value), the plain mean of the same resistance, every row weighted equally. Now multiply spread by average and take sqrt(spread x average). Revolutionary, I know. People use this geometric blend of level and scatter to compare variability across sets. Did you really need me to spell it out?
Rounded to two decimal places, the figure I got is 0.60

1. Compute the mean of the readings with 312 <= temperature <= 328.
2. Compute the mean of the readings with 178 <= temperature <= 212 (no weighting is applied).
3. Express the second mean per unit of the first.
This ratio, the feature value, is 1.06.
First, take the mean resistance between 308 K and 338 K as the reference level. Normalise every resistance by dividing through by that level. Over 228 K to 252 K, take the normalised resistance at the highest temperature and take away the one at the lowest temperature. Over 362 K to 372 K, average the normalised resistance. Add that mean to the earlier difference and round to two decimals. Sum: 1.18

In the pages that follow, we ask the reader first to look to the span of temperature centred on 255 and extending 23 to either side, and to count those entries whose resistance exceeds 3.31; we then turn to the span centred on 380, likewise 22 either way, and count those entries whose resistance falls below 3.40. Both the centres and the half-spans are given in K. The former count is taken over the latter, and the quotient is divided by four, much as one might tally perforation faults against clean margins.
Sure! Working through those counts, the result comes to 0.21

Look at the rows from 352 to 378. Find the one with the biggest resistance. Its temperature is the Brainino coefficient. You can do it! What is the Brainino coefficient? 365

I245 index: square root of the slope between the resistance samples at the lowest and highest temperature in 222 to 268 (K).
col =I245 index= 0.12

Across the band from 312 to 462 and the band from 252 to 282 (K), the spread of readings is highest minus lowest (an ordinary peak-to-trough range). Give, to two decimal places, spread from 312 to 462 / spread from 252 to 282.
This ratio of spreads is 1.02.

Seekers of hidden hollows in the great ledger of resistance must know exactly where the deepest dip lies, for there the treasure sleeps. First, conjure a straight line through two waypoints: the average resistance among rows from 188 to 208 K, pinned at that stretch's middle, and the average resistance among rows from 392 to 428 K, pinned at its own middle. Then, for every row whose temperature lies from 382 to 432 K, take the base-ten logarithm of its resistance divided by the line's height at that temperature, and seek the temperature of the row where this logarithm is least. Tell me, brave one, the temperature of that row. 385 K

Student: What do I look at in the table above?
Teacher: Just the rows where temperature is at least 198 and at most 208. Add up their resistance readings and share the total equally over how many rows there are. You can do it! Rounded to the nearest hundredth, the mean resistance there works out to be 3.39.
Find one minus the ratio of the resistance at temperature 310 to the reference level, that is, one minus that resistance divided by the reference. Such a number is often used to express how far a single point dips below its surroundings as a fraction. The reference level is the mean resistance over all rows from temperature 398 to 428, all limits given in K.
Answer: -0.02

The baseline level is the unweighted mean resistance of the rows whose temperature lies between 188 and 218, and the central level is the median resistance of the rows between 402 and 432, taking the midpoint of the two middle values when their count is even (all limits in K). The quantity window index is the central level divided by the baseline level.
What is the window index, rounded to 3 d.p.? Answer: 0.967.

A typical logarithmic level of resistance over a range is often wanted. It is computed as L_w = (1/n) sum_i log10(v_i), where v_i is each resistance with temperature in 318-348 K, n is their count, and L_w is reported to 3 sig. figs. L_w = 0.508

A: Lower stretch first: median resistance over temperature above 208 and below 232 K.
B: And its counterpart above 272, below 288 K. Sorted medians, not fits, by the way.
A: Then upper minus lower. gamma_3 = -0.15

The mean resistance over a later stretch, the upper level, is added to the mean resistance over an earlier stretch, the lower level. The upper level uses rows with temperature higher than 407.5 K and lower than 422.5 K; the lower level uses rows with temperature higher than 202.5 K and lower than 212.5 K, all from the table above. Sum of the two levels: 6.68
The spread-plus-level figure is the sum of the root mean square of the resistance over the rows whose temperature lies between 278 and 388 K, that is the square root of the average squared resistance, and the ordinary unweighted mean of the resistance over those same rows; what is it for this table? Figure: 6.53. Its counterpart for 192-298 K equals 6.68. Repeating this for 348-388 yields 6.48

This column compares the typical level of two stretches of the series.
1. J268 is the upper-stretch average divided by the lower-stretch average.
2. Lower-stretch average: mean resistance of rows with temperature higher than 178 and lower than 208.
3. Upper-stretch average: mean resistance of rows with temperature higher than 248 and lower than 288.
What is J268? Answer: 0.99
